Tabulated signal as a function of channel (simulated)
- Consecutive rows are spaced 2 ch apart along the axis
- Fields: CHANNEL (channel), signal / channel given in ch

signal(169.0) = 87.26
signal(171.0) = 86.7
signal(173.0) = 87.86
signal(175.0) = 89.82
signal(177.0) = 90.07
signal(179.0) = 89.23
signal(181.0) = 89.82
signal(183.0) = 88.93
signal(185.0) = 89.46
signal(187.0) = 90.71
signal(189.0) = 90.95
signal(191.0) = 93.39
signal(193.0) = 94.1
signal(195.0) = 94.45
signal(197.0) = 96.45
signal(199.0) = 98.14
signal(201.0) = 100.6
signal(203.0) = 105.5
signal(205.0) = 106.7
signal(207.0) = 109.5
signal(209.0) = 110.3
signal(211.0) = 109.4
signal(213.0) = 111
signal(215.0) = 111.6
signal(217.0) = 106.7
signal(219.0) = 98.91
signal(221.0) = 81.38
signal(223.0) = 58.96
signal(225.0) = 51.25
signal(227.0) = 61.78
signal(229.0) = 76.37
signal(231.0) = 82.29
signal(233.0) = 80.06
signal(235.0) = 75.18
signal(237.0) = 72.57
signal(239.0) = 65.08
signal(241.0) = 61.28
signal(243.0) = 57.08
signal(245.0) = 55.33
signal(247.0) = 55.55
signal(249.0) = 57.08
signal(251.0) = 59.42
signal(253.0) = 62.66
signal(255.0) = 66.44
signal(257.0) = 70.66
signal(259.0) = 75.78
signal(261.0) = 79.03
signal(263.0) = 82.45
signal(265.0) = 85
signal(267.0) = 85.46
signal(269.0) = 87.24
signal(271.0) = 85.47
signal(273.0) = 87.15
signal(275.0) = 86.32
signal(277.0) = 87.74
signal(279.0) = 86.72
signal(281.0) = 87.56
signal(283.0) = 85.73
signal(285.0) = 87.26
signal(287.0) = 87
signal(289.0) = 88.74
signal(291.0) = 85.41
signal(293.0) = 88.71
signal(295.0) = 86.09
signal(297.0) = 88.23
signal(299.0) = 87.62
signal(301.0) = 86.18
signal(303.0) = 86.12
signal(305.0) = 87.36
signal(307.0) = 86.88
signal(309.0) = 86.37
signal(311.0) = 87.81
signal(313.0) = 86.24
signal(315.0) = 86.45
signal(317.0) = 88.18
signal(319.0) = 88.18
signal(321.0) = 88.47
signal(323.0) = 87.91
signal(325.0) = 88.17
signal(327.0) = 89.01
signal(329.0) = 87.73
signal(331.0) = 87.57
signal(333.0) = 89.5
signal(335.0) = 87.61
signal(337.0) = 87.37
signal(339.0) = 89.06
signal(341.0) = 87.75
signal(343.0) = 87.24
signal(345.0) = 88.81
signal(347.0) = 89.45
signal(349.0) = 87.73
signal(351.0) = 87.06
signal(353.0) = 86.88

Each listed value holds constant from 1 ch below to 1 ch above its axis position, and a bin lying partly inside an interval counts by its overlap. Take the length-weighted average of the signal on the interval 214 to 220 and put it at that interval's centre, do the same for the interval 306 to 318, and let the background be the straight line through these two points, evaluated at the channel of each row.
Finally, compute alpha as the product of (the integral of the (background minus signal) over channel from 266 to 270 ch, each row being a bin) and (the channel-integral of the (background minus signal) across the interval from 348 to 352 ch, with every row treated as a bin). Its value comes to -1179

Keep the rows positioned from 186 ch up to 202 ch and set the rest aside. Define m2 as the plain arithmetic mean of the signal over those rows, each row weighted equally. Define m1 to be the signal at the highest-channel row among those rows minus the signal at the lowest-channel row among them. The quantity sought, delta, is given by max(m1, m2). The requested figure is 95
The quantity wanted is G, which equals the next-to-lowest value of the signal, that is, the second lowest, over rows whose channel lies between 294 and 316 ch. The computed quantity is 86.12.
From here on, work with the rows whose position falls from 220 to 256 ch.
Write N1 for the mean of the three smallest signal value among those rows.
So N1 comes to 54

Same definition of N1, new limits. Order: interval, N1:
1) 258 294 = 79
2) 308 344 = 86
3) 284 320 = 86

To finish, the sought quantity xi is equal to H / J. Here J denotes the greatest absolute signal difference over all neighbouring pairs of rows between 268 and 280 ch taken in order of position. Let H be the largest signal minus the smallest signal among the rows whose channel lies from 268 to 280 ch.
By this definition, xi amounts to 1.3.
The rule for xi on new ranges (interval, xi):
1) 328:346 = 1.2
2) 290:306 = 1.0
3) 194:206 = 2.5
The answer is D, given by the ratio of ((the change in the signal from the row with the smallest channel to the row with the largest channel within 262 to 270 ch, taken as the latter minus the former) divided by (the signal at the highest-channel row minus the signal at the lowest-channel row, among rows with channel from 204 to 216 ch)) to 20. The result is 0.0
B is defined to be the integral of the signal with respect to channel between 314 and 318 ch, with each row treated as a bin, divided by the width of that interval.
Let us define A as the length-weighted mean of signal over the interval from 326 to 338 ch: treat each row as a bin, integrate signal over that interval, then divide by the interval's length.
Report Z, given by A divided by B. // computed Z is 1.01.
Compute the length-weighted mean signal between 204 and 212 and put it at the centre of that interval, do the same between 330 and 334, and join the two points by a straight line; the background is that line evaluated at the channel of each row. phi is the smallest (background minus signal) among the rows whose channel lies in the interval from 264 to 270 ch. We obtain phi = 11.7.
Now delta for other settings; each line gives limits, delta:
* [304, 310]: 87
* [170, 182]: 89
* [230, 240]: 75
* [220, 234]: 70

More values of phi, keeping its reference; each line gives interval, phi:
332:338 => -1.1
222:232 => 22.9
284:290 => 6.9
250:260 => 24.8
